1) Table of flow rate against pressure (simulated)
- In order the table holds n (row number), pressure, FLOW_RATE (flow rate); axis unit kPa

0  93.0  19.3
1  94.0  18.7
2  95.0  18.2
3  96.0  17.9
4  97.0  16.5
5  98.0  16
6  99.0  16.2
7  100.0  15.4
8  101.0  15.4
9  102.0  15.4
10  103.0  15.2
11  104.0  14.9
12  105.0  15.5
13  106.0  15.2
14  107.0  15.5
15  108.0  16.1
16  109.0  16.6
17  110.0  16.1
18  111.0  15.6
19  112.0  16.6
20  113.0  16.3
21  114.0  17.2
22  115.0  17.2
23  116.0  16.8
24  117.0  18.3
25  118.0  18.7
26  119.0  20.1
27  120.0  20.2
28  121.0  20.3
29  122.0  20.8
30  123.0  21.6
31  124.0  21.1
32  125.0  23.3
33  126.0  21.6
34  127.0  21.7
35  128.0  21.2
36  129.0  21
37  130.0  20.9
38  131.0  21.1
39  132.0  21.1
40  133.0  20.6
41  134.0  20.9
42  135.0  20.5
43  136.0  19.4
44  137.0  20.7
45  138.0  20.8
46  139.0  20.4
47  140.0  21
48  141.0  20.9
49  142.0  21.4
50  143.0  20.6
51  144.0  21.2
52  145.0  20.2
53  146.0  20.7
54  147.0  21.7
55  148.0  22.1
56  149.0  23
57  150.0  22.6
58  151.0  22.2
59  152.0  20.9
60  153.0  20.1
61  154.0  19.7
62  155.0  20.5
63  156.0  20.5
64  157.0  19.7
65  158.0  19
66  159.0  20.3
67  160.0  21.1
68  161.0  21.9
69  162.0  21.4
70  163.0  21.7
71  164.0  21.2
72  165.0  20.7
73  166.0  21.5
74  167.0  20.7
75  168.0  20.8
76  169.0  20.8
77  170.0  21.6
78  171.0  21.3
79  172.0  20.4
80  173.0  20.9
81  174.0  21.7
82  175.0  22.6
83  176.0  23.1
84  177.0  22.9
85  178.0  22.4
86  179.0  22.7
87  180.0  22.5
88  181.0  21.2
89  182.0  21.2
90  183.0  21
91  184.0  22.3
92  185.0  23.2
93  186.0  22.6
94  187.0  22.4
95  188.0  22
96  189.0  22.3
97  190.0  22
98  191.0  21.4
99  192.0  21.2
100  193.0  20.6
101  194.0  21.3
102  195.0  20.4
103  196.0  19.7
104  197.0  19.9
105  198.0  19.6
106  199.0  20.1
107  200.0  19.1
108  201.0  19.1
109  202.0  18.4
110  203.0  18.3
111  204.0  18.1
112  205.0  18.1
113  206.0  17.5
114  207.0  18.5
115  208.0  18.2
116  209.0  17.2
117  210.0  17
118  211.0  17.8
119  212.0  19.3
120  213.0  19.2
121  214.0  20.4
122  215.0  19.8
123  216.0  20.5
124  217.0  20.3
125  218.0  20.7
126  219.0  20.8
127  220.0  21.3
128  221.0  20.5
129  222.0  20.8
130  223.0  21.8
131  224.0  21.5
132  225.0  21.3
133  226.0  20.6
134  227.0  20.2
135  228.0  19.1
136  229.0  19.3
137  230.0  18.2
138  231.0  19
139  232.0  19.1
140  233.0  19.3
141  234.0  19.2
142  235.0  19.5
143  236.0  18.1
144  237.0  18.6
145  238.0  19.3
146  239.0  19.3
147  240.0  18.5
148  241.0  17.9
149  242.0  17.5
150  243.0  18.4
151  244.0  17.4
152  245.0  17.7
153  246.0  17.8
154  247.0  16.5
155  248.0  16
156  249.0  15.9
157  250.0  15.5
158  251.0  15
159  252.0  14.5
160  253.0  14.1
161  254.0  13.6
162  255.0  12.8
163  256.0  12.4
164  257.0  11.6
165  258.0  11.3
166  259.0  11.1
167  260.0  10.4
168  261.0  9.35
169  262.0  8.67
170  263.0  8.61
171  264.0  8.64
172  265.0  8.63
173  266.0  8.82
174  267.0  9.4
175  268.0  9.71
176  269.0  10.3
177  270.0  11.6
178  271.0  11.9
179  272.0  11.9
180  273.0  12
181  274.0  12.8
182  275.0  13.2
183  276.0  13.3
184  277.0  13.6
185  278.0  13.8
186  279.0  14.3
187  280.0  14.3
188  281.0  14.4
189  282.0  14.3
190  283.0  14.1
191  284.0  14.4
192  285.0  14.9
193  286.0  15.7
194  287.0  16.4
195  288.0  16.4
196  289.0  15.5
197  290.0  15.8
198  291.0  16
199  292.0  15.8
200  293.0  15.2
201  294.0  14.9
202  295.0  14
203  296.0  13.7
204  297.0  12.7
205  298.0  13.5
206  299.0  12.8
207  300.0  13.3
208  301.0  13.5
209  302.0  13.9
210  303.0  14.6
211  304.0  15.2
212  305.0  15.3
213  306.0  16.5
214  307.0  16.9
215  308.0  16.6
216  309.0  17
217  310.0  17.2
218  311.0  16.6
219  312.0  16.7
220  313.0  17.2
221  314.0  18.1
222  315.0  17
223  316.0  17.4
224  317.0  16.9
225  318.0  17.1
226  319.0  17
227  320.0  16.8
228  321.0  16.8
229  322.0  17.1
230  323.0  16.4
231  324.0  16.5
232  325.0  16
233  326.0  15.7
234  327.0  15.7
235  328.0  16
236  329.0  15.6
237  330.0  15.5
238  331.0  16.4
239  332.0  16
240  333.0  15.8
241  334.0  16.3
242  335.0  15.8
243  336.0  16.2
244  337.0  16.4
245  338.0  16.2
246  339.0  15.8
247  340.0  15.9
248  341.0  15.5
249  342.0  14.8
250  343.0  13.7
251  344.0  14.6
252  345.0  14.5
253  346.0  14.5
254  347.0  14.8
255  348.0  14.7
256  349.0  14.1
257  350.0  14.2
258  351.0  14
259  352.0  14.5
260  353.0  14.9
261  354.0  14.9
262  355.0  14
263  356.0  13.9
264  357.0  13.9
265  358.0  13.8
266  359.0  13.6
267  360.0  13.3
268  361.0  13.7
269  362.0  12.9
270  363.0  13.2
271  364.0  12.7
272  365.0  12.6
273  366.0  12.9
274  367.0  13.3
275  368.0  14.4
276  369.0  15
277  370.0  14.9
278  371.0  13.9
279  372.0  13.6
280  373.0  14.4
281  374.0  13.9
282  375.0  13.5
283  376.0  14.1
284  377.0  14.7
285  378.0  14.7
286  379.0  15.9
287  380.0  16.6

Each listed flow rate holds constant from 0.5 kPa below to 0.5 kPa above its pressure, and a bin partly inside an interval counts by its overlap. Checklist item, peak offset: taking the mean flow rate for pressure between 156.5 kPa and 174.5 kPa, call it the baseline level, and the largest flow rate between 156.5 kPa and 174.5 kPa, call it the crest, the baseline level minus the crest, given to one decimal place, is -1.0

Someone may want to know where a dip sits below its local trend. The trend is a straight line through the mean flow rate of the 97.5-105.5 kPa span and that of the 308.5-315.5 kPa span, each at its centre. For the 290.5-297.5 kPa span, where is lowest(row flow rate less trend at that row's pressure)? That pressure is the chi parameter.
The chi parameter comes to 297.0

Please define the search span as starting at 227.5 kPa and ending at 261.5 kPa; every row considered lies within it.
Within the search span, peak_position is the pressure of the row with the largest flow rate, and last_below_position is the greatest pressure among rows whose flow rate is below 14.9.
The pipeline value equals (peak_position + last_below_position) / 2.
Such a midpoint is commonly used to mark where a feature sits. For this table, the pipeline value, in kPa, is 248.0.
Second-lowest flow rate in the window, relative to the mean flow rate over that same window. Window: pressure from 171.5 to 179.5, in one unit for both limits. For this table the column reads 0.946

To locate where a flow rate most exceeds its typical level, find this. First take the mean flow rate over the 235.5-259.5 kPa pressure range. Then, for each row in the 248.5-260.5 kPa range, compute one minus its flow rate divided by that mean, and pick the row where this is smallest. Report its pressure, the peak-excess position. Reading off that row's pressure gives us 249.0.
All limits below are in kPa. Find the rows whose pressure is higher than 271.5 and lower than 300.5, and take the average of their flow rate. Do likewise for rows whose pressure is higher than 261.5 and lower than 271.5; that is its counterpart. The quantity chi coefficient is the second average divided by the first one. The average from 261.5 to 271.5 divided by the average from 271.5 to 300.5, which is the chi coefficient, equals 0.7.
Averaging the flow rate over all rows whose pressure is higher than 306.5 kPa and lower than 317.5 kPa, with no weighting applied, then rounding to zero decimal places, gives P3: 17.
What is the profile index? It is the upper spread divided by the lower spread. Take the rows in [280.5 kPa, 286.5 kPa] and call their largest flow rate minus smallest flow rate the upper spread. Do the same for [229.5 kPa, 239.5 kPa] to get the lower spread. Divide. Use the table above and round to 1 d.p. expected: 1.1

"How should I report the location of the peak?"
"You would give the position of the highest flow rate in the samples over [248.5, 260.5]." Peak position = 249.0 kPa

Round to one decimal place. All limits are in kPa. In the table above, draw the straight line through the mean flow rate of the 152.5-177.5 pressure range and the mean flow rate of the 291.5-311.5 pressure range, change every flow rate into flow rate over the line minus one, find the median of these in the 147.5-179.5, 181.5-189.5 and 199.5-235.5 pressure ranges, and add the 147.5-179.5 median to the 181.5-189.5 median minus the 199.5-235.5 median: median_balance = 0.1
